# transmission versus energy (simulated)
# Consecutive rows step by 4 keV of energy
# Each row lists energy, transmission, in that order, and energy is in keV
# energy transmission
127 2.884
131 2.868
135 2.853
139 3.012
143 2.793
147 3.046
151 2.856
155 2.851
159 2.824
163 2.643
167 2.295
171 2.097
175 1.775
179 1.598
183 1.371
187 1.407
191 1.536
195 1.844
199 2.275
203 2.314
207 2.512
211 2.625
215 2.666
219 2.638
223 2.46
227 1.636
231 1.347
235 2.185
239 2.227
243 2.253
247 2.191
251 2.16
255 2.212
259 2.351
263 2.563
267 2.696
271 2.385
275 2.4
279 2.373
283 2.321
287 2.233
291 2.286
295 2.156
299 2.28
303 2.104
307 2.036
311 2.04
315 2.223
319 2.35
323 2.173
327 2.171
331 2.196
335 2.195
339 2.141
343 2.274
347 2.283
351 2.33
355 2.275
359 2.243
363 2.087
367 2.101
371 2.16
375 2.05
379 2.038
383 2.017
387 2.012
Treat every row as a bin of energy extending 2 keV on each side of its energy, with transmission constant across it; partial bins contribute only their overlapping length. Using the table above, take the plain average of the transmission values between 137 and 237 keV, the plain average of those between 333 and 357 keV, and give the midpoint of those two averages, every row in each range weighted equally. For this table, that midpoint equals 2.26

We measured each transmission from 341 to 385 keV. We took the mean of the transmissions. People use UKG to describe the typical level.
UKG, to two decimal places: 2.17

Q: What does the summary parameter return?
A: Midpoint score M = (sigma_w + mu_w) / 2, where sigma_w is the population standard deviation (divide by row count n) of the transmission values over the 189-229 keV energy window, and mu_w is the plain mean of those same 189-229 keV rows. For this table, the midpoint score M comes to 1.33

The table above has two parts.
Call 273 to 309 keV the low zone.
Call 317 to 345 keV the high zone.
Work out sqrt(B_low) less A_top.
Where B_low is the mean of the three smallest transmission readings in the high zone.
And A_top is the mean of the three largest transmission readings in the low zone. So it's -0.89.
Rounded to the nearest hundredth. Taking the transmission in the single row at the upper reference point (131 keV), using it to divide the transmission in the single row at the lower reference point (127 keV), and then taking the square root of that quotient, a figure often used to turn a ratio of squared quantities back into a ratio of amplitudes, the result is 1.00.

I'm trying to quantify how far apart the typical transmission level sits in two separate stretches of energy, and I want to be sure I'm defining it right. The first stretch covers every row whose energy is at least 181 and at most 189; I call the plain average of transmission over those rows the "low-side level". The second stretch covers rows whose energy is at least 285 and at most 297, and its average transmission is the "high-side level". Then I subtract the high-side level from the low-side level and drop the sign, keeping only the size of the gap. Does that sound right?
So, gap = 0.84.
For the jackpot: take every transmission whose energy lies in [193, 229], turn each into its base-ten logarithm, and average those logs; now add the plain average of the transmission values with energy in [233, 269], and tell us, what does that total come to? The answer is 2.68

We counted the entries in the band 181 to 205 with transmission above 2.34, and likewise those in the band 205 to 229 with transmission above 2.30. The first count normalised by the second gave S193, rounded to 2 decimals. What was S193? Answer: 0.00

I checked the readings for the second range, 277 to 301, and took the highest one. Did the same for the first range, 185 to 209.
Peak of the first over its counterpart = 1.06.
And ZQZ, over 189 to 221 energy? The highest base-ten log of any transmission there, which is 0.43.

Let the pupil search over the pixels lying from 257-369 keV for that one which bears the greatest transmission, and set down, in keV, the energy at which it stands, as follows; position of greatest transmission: 267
